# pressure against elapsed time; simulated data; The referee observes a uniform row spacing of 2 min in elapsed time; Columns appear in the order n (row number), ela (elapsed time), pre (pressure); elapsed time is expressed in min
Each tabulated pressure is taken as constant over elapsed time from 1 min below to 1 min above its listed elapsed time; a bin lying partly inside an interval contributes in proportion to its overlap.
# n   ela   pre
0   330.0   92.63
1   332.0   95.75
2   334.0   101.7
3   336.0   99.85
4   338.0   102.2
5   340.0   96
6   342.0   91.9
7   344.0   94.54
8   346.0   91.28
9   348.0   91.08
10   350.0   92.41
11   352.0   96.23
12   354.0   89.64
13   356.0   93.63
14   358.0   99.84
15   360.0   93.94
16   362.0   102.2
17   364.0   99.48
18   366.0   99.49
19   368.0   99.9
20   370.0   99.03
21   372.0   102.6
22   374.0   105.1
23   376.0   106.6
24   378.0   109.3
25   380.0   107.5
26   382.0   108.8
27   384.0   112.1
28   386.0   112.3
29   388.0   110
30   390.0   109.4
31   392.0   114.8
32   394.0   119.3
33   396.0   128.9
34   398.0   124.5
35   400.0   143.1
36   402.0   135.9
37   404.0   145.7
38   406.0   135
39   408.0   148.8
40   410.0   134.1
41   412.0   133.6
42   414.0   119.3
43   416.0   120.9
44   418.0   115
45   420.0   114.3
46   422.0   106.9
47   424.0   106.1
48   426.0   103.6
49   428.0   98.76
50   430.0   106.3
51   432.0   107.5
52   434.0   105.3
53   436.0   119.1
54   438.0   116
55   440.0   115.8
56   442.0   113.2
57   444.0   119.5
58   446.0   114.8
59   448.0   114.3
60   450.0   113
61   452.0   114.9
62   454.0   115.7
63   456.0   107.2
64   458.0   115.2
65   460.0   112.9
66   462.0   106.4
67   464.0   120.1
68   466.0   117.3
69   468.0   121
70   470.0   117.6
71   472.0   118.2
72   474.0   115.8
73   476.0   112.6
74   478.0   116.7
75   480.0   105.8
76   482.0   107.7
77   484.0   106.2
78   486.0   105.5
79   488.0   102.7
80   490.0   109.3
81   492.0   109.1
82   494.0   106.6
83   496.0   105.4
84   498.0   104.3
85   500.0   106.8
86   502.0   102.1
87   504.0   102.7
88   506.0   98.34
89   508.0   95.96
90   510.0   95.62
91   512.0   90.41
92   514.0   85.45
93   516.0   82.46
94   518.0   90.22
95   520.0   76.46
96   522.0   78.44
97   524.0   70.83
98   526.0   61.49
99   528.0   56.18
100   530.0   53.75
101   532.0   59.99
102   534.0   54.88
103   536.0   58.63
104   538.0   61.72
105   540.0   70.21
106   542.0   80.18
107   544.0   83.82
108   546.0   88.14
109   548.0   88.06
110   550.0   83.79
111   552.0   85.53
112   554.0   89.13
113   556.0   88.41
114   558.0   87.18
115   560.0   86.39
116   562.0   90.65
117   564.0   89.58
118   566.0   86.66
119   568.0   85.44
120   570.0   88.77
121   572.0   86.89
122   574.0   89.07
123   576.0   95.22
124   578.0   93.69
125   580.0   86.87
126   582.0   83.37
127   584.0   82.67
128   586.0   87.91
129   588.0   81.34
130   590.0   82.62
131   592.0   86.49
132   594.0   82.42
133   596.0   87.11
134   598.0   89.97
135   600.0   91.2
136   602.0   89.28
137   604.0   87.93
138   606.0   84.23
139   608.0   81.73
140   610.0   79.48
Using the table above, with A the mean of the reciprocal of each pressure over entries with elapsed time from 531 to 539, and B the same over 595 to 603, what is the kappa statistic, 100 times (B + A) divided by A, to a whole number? 166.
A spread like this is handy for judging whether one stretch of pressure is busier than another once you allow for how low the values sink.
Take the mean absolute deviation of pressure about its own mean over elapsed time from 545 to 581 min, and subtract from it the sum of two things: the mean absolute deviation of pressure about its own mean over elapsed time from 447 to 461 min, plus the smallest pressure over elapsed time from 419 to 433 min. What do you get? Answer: -99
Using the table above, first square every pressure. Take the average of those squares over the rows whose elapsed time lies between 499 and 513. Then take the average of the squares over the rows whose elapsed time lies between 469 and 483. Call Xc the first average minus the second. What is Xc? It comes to -3104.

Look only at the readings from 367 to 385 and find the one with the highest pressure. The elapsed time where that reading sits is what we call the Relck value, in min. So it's 384.0 min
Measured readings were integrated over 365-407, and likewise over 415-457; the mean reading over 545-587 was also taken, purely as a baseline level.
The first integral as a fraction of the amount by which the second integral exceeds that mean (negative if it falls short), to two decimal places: 1.05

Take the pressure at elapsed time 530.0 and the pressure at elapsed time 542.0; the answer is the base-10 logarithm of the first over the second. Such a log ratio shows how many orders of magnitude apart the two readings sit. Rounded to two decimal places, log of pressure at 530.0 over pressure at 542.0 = -0.17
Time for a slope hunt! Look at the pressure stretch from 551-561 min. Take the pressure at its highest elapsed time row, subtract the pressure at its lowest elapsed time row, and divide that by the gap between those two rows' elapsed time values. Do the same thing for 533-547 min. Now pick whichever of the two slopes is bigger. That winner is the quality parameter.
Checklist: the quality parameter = 2.8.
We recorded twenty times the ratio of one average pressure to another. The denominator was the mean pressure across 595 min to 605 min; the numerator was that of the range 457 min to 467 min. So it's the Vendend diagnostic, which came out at 26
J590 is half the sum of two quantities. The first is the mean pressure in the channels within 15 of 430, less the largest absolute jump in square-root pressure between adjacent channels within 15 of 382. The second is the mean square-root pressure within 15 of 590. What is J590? 60.1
